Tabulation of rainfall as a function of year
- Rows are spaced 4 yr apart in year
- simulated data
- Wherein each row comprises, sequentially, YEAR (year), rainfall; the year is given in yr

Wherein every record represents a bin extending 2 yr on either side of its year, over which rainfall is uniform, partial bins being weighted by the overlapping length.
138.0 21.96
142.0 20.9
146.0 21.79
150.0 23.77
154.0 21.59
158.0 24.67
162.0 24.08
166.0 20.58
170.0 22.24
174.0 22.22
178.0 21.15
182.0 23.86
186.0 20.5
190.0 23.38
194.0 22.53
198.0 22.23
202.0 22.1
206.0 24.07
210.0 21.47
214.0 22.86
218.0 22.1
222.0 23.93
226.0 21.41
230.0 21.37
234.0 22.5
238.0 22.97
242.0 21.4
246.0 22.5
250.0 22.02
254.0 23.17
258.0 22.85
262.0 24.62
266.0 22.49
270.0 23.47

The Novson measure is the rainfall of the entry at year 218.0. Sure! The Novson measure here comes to 22.1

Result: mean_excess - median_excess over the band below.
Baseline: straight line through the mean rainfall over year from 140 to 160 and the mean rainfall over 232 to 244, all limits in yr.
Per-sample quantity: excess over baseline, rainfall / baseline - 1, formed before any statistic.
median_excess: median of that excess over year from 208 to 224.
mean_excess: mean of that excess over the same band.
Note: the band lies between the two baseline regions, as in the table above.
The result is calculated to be 0.0049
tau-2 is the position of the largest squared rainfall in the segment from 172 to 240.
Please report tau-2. 206.0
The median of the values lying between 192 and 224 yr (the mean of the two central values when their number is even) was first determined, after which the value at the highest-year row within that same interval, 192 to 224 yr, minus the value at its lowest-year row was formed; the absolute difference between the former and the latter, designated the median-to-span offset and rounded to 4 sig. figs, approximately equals 20.98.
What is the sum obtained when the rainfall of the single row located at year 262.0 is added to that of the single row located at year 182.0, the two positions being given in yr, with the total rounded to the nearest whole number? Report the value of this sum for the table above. 48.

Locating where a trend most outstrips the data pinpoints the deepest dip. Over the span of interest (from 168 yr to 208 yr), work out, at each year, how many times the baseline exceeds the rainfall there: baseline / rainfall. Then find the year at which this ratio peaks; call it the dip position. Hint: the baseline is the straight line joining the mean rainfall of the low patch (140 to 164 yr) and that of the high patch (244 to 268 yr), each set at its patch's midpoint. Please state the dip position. 186.0 yr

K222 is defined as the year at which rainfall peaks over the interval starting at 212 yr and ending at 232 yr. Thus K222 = 222.0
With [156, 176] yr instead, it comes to 158.0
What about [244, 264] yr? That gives 262.0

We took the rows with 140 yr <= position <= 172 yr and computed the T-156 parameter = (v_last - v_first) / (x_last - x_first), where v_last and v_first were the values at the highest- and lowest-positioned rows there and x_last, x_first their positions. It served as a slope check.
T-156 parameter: 0.05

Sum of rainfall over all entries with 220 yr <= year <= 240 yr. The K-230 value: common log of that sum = 2.05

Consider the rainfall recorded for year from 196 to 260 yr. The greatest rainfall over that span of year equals 24.07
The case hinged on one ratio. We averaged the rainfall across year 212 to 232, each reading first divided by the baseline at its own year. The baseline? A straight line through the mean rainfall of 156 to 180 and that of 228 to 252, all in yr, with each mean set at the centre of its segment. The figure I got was 1.01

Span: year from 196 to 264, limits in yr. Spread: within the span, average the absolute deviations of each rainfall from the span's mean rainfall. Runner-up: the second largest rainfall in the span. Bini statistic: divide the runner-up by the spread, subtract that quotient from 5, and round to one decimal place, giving -26.3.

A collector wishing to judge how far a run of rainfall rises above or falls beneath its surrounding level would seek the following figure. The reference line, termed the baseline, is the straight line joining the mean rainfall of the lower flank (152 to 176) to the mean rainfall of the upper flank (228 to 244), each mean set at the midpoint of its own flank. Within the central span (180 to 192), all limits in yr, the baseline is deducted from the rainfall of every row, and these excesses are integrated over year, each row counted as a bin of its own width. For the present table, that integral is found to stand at 2.0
